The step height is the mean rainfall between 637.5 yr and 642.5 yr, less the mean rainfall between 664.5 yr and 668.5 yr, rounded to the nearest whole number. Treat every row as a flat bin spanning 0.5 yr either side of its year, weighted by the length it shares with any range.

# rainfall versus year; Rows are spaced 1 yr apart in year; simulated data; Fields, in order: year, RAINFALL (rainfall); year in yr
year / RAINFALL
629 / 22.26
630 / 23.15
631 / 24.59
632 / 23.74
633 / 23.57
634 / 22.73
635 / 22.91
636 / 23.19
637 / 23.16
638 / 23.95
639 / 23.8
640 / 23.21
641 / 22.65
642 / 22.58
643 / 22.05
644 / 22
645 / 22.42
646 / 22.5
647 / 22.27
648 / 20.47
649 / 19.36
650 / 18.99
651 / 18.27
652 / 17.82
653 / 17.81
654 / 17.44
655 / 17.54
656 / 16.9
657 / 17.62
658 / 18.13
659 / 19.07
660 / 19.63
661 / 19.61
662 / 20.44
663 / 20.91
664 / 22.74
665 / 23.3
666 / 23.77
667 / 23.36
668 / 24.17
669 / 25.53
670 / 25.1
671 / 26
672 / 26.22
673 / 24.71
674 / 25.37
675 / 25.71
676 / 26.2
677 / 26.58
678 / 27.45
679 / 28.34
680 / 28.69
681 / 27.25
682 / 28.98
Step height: 0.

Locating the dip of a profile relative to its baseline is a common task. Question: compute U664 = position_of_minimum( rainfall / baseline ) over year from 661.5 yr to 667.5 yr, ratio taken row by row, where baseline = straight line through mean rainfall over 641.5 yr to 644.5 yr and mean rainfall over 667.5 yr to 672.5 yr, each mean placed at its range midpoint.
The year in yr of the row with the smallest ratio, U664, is 662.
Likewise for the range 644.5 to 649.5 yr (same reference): 649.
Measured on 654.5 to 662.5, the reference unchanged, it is 656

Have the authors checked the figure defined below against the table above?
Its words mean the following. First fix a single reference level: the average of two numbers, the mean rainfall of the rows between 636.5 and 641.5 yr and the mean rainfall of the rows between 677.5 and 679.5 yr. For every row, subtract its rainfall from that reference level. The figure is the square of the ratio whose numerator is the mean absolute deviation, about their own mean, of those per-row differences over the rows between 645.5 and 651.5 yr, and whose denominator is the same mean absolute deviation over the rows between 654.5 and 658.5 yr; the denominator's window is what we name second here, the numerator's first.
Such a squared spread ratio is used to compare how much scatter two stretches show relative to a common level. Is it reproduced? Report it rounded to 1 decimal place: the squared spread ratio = 19.2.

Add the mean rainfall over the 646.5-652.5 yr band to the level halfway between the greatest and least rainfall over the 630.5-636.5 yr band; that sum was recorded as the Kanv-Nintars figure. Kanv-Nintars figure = 43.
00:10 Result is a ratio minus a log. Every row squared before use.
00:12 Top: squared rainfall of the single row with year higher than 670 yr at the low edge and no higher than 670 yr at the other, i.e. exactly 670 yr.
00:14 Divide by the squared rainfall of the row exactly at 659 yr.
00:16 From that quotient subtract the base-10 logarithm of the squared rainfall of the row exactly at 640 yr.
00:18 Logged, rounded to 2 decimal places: -1.00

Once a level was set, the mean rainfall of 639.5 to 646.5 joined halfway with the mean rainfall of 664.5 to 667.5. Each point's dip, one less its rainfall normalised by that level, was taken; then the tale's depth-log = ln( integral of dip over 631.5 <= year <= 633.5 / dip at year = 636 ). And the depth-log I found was 1.9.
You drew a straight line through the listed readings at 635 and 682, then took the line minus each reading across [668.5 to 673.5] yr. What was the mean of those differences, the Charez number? 2.0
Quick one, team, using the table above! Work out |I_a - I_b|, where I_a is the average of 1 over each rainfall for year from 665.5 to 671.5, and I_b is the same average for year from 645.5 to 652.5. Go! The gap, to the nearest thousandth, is 0.010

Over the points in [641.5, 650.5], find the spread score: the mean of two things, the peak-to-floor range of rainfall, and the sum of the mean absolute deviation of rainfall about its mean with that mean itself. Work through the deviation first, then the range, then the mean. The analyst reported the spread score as 13.1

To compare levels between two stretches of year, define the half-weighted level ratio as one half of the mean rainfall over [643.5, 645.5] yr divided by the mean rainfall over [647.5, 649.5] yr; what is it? 0.56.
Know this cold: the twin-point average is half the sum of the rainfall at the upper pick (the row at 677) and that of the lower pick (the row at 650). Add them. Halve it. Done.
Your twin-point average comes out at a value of 23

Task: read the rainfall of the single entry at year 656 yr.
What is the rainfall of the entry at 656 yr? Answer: 16.9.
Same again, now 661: 19.61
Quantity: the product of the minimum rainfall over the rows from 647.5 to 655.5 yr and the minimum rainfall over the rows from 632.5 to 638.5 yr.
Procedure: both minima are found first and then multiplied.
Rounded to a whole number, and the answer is 396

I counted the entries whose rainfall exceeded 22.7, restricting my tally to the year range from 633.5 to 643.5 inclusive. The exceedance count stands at 7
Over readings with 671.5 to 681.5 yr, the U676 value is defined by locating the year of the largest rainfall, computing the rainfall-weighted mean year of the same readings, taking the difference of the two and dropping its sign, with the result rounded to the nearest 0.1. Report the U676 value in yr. 3.4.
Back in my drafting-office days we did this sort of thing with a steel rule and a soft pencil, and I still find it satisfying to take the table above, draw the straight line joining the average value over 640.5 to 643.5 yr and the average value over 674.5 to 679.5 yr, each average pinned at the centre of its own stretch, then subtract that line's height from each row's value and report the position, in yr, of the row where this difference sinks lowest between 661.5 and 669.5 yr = 662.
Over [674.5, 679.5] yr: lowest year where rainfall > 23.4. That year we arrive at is 675 yr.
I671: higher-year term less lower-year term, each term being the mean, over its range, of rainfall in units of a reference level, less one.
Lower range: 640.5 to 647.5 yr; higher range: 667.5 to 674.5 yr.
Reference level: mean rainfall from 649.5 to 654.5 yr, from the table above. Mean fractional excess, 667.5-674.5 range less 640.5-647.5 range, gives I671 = 0.16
